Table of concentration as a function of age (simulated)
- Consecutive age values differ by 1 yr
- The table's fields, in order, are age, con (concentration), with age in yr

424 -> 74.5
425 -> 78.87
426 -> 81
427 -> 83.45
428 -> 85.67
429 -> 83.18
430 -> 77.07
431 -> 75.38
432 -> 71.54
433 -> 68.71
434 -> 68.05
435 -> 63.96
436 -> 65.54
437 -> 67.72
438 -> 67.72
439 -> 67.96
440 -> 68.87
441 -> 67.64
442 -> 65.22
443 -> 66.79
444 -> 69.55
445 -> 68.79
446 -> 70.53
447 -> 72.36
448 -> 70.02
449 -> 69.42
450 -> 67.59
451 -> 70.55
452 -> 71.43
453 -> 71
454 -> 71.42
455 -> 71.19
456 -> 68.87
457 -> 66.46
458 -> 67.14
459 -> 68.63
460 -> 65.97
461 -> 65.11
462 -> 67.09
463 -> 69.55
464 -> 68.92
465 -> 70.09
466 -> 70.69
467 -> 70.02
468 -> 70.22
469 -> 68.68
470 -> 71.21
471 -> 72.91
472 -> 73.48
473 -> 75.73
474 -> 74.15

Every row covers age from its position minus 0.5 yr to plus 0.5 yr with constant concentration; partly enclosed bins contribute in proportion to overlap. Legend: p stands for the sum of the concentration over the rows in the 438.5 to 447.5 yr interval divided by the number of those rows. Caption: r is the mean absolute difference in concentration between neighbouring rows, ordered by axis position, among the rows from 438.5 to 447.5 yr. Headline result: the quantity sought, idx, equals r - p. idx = -67.0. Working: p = 68.6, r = 1.7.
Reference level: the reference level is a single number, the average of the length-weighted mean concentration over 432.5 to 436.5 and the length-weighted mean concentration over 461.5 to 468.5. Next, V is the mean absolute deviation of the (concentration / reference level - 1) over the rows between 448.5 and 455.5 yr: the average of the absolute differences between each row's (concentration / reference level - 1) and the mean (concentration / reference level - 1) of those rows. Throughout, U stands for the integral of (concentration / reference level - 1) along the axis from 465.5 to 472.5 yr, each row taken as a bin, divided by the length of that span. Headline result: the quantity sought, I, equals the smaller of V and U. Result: 0.02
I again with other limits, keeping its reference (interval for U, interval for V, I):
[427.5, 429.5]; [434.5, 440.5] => 0.02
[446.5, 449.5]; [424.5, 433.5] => 0.04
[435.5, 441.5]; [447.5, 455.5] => -0.01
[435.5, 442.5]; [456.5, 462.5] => -0.01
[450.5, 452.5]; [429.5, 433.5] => 0.04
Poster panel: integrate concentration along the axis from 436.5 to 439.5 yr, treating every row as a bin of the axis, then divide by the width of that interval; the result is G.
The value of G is 68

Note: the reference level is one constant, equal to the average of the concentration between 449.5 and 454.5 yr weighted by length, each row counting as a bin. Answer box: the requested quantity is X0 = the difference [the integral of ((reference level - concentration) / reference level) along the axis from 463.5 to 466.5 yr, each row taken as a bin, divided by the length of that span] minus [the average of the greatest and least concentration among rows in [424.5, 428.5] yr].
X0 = -82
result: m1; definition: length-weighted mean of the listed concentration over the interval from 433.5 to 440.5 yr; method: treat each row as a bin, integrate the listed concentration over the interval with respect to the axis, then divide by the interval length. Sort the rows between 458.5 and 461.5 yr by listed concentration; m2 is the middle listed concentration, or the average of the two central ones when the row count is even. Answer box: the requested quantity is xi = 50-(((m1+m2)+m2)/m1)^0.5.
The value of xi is 48.28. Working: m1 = 67.1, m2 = 66.0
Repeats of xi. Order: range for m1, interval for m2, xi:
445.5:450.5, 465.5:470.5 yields 48.27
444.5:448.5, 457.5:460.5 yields 48.30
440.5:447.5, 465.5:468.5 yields 48.26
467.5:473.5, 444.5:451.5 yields 48.28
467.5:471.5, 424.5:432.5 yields 48.19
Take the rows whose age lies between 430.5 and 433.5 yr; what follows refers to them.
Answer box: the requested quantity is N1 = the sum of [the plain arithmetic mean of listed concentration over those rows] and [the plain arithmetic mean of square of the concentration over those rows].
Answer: 5246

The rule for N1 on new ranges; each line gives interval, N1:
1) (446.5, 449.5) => 5057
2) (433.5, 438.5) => 4504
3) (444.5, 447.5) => 5051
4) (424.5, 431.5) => 6599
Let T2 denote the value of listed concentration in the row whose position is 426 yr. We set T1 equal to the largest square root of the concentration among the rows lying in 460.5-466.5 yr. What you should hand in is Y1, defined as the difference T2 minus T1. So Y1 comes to 73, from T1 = 8.41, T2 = 81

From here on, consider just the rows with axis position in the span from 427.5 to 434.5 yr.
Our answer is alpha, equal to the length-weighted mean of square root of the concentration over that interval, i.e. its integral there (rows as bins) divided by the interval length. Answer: 8.69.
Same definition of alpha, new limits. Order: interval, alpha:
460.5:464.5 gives 8.23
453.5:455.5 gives 8.44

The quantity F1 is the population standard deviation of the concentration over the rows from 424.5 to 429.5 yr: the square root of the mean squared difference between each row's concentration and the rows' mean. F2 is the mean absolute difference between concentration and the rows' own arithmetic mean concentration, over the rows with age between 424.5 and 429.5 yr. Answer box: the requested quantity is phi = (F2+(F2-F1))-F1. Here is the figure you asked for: -0.63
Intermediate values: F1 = 2.3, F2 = 2.0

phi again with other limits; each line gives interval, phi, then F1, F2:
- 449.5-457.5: -0.35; 1.8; 1.6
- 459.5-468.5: -0.43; 1.9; 1.7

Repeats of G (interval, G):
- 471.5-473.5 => 75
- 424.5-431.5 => 81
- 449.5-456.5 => 70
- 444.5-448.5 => 70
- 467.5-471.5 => 71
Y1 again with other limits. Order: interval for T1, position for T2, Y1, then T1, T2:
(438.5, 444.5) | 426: 73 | 8.34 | 81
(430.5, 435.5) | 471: 64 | 8.68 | 72.91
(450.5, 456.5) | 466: 62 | 8.45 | 70.69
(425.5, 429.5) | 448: 61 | 9.26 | 70.02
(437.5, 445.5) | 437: 59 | 8.34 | 67.72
